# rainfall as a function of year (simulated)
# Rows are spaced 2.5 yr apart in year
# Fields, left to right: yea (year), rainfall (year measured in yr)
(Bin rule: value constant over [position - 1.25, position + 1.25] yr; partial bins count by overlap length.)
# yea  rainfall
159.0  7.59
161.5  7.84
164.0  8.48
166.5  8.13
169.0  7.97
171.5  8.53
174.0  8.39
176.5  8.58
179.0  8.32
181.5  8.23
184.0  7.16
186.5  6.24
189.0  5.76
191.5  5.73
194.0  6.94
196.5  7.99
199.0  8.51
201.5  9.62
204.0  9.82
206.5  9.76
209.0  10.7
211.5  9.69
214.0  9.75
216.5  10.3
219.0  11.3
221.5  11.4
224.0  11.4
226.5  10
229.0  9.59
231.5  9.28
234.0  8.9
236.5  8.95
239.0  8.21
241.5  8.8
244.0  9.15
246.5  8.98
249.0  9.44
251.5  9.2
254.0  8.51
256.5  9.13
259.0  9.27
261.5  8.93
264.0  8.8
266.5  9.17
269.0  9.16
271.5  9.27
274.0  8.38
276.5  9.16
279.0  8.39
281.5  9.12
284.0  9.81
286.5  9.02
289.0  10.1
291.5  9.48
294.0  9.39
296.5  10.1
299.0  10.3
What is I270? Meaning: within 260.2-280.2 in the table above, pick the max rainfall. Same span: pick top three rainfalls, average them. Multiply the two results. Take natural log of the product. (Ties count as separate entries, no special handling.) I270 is 4.45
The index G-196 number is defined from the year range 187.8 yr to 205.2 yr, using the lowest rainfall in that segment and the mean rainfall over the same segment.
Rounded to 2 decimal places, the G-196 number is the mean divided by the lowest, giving 1.36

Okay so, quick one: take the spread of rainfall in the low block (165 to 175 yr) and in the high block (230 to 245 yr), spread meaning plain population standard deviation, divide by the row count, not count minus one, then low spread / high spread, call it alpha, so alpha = 0.6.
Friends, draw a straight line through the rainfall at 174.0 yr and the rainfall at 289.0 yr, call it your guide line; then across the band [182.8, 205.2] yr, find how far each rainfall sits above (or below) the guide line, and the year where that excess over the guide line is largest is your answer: 204.0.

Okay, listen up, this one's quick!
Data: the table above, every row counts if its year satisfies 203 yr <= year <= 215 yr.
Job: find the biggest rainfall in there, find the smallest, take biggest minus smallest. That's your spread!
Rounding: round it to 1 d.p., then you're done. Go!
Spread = 1.0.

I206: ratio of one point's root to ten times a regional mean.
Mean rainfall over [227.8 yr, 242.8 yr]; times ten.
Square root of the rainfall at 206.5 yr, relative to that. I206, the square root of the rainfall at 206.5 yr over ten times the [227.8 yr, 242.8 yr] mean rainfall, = 0.0349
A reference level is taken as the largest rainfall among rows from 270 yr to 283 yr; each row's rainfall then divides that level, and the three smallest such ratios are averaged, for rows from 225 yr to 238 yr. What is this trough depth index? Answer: 0.96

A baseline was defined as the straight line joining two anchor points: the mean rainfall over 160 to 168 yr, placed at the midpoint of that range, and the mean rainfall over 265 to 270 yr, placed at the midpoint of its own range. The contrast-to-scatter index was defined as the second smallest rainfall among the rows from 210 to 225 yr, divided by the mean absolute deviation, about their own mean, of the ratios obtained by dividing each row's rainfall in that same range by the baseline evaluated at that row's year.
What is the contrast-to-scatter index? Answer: 124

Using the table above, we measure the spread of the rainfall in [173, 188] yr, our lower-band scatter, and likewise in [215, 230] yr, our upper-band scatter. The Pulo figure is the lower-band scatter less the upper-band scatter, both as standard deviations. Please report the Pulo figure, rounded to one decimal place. 0.1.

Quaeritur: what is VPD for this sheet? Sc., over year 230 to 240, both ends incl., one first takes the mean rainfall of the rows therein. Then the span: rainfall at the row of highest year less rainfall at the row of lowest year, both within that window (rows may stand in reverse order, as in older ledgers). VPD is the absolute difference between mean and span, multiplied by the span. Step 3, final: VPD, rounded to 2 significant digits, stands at -11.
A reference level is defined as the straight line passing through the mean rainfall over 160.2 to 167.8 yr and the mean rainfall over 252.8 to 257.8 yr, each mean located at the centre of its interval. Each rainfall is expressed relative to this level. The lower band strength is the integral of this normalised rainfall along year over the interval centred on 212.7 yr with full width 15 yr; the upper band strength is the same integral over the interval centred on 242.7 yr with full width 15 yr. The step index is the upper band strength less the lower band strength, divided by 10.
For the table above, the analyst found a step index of -0.27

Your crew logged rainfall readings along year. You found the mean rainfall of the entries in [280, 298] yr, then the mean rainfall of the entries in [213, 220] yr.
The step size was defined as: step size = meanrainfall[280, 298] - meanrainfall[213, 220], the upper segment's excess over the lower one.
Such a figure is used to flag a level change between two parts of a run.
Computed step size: -0.9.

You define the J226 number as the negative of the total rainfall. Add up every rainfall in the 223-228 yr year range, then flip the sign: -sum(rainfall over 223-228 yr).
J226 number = -21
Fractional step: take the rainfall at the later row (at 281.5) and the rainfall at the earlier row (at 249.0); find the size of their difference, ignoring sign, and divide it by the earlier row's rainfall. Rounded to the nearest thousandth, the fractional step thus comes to 0.034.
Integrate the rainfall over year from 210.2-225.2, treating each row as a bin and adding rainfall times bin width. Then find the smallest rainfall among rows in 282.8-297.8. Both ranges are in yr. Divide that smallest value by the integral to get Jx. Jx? 0.057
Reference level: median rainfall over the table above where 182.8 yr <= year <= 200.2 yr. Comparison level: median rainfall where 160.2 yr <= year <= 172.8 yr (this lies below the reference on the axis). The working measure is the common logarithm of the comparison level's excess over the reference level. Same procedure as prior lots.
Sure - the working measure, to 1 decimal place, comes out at 0.1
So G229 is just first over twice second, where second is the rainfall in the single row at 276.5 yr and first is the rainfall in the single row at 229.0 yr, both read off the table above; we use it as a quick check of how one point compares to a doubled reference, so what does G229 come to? 0.52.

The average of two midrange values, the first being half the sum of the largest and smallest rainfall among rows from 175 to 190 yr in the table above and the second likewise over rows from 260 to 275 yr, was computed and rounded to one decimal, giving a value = 8.0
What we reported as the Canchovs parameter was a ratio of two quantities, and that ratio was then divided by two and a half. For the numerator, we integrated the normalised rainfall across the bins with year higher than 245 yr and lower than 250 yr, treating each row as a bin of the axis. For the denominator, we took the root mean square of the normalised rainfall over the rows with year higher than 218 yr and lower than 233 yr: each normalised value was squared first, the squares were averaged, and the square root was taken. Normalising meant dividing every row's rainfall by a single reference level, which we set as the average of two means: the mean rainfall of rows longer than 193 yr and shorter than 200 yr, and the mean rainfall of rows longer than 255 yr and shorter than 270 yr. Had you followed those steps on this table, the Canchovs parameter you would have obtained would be 1.7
